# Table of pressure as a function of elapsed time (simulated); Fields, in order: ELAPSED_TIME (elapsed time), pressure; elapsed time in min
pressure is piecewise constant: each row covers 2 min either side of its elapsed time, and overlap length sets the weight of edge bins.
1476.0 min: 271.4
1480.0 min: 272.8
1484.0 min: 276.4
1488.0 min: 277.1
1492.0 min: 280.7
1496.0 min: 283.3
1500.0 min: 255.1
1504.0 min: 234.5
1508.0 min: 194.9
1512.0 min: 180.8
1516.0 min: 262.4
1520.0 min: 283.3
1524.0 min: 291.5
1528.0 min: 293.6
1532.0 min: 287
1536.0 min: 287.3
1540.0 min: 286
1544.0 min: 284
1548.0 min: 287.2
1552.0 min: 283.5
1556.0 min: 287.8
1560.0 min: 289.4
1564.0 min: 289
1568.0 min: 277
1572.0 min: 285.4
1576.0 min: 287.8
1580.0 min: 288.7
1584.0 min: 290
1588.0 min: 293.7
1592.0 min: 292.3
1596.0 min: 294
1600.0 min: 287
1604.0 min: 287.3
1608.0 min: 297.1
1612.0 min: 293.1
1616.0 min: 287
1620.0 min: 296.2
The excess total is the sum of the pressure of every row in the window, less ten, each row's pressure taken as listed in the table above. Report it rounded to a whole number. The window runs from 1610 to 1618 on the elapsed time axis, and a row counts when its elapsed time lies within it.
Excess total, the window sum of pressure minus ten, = 570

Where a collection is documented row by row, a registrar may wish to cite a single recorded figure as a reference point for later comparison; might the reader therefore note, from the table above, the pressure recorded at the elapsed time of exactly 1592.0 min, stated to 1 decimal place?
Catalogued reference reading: 292.3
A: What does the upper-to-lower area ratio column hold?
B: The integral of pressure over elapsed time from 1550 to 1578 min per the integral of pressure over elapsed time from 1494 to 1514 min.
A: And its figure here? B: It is 1.7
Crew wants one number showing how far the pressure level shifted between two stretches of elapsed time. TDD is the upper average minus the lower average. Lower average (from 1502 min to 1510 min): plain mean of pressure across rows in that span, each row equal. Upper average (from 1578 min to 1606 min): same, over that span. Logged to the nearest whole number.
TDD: 76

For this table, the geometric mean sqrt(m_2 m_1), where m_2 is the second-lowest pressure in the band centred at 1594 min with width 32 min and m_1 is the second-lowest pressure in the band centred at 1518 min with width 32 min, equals 237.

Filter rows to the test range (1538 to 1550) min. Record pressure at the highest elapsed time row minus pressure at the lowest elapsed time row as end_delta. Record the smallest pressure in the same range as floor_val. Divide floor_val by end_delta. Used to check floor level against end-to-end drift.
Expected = 237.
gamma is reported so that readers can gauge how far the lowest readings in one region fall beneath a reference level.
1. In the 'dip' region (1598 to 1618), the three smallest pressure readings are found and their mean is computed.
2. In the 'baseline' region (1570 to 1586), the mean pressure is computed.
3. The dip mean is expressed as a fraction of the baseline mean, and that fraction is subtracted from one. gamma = 0.00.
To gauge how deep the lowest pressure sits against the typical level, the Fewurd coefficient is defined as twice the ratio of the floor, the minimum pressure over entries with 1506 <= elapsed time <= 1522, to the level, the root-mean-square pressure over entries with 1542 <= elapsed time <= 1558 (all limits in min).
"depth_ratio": 1.27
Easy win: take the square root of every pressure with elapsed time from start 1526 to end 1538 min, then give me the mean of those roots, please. 17.0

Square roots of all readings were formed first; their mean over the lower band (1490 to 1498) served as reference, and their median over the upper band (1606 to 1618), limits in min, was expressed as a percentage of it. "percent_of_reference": 102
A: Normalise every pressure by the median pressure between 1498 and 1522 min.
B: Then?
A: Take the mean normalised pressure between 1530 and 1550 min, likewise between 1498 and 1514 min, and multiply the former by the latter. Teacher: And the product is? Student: 1.03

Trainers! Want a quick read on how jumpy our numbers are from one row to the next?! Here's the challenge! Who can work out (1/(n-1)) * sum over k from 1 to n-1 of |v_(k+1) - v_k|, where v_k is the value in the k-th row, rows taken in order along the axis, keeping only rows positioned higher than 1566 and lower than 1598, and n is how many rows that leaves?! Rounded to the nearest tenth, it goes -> 2.8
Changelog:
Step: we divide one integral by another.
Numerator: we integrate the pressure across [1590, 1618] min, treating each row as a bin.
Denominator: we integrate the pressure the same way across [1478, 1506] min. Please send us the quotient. 1.08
